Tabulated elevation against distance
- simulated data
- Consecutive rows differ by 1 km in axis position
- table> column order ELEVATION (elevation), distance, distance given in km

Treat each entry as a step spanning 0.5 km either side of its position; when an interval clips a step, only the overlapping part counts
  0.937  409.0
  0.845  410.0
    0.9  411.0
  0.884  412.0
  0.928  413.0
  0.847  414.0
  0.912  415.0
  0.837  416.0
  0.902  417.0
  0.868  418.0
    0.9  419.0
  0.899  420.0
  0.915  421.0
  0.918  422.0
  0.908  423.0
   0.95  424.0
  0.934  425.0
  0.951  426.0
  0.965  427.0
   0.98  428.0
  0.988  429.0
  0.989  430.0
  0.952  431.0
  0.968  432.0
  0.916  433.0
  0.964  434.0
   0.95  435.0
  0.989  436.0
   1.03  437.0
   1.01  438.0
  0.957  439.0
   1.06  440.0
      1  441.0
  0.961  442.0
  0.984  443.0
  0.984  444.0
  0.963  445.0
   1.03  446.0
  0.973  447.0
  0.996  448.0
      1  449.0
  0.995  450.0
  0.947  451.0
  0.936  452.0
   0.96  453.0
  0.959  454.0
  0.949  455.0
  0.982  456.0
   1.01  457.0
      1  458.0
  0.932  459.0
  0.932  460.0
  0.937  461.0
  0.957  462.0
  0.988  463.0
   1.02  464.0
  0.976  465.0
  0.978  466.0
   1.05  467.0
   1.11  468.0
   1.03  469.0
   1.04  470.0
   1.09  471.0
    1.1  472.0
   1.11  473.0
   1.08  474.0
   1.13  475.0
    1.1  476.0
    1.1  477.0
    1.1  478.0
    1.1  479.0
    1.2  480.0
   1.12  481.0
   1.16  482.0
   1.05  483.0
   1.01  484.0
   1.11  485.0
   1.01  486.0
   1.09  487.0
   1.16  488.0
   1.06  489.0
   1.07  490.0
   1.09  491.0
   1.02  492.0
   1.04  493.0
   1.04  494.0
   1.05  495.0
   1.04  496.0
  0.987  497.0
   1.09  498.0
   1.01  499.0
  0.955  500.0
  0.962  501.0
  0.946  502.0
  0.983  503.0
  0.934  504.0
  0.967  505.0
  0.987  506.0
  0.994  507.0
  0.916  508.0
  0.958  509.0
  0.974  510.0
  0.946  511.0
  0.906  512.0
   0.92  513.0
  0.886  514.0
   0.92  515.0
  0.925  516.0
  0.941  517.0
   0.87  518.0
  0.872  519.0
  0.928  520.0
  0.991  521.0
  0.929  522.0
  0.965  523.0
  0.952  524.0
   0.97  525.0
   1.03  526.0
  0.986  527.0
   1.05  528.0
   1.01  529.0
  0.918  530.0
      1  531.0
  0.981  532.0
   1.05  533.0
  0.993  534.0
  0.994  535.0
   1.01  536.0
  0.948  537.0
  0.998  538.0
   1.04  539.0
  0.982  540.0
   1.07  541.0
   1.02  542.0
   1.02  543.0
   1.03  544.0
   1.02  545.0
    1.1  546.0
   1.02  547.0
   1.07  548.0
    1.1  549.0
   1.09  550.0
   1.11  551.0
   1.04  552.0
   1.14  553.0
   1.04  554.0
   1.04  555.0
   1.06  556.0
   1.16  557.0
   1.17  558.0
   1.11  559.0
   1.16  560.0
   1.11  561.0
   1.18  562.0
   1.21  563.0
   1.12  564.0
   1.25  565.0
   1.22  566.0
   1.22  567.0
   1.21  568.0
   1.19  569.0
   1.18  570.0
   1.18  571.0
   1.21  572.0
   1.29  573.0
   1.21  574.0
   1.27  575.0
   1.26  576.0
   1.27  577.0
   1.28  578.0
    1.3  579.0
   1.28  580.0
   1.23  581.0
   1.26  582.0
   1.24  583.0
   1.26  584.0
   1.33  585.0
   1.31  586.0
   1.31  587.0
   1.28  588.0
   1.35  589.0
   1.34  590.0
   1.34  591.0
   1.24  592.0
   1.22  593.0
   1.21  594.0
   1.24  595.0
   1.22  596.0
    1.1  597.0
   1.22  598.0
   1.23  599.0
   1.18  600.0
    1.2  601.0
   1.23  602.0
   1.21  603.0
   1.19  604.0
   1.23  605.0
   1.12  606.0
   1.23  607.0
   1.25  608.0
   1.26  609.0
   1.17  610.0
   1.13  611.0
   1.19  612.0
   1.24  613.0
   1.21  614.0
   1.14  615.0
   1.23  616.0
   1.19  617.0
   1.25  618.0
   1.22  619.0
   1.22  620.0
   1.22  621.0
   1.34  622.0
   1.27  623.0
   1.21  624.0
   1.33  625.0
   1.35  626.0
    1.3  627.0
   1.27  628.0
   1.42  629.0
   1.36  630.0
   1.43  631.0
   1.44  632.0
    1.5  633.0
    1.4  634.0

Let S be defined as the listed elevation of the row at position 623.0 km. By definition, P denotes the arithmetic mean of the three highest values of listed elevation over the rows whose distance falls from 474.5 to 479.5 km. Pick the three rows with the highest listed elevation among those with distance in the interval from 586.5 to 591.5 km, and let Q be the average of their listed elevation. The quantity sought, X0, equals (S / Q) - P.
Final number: -0.16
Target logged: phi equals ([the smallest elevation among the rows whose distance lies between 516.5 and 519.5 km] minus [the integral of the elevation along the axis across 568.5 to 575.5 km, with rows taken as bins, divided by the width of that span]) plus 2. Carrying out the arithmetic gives 1.65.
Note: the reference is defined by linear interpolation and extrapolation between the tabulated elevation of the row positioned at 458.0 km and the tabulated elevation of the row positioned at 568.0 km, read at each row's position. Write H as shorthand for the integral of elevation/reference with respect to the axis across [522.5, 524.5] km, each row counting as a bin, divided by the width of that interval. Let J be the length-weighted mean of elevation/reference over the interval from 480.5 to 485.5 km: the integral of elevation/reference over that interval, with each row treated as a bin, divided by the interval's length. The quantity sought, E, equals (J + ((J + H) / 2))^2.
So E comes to 3.95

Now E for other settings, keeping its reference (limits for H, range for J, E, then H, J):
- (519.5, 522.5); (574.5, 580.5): 3.93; 0.85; 1.040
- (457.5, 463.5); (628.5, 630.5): 4.19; 0.95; 1.047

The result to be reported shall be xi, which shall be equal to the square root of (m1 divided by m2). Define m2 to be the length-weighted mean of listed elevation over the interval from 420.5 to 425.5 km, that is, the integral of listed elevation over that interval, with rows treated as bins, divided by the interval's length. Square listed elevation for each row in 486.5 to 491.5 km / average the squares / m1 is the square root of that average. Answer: 1.09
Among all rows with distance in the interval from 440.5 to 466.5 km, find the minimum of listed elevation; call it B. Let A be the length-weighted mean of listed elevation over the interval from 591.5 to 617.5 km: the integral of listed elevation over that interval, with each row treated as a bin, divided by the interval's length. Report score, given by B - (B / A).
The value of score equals 0.16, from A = 1.20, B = 0.932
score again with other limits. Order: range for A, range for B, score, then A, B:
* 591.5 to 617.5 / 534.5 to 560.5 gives 0.16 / 1.20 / 0.948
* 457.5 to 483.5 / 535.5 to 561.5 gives 0.05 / 1.05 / 0.948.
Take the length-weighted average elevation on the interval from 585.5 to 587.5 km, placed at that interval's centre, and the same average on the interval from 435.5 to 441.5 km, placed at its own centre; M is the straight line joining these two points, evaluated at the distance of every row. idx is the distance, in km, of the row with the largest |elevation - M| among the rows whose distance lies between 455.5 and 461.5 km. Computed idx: 460.0 km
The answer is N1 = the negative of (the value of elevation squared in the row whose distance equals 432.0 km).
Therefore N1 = -0.94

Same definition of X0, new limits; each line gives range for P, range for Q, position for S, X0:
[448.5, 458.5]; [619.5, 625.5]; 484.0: -0.23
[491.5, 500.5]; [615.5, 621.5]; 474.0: -0.18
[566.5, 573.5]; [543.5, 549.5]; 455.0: -0.37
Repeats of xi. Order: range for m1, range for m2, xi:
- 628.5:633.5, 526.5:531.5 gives 1.20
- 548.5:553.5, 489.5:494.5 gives 1.02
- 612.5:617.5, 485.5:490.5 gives 1.06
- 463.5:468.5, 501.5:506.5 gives 1.03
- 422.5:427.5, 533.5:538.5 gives 0.98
